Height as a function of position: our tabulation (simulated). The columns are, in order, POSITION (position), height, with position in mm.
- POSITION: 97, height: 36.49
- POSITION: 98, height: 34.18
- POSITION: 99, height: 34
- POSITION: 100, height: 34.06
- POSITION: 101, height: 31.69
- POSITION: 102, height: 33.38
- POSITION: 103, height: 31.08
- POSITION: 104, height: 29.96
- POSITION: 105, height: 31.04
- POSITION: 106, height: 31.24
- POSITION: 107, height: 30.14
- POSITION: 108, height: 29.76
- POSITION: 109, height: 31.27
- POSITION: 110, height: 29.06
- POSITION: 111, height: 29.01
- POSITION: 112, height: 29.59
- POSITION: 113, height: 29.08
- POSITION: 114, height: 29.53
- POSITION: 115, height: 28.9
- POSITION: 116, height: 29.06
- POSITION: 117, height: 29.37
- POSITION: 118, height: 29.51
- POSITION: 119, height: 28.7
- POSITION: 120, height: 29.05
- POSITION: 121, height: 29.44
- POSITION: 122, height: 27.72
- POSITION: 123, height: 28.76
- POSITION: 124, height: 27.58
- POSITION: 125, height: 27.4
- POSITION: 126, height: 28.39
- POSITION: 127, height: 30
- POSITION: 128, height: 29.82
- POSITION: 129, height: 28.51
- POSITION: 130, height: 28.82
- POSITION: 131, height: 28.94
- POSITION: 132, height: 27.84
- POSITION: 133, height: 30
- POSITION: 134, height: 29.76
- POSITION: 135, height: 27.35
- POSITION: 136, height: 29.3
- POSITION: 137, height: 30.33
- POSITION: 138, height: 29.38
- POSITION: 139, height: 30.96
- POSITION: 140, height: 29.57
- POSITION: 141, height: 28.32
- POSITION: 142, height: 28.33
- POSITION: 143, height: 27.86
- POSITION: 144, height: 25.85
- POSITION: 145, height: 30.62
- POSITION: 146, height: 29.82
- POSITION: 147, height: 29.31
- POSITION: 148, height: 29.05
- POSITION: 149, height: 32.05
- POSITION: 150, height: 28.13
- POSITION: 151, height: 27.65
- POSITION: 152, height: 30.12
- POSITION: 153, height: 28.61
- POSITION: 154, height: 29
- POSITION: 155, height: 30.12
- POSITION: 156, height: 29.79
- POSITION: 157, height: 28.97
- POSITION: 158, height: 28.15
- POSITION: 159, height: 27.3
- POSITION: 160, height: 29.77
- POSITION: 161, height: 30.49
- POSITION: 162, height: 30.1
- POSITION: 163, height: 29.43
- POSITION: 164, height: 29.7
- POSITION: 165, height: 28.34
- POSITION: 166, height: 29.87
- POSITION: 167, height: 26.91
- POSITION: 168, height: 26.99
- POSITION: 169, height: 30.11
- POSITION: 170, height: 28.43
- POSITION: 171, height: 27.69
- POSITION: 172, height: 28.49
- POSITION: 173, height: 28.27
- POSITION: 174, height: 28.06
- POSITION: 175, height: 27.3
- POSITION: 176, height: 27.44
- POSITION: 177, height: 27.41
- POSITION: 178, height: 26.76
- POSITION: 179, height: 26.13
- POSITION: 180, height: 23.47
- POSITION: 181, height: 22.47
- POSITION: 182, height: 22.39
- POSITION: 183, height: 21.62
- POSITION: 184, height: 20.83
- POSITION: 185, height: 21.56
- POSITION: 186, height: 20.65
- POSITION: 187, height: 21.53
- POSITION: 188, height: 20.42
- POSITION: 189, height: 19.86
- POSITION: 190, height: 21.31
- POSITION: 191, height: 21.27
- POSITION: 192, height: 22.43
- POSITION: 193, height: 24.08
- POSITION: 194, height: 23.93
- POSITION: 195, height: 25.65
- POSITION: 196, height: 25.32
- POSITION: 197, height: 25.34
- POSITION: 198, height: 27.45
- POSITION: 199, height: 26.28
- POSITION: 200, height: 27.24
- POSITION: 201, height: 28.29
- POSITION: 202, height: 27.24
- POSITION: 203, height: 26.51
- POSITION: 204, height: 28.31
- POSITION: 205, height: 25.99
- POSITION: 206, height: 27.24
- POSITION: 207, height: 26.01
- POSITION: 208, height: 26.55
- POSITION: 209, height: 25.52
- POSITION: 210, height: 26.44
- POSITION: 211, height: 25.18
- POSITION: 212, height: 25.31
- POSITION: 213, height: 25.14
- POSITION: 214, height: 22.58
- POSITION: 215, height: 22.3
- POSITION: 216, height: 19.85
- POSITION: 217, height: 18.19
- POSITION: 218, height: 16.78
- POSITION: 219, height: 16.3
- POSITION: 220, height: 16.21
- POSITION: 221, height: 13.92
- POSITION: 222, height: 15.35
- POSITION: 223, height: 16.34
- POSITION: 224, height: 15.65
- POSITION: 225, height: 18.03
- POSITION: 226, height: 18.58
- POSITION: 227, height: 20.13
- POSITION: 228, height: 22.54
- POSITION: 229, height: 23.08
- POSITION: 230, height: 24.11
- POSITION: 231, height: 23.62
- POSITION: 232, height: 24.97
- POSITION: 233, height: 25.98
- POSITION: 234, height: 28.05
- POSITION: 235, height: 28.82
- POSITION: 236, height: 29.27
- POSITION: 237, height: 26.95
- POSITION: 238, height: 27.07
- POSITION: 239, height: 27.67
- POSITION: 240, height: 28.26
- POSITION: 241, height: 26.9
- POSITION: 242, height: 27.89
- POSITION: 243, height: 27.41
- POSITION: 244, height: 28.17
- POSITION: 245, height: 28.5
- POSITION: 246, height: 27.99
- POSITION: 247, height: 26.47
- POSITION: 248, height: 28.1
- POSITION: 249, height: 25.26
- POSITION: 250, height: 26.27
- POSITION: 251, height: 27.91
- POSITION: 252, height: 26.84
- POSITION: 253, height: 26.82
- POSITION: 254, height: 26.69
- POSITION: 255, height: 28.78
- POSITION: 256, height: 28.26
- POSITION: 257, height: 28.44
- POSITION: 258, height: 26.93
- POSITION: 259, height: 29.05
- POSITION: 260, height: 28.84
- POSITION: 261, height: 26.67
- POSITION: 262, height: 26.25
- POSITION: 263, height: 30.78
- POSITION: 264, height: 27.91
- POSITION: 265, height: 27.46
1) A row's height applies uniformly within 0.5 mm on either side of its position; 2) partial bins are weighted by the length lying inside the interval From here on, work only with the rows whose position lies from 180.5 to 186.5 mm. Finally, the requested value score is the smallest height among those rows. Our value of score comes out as 20.65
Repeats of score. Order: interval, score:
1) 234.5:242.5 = 26.9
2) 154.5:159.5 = 27.3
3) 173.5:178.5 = 26.76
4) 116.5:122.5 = 27.72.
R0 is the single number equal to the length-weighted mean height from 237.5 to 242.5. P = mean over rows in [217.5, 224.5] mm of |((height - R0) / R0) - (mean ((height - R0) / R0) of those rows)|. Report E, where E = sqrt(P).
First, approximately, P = 0.025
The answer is 0.160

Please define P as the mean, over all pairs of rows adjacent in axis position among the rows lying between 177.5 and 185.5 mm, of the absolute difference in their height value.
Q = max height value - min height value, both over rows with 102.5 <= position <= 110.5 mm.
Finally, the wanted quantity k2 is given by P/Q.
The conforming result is 0.43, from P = 1.0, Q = 2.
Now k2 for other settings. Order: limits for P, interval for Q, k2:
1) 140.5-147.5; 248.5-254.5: 0.54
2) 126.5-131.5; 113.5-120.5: 0.58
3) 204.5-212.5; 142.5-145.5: 0.19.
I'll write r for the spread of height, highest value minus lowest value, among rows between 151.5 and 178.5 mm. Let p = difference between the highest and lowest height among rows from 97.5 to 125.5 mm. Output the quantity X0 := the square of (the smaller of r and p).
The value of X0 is 14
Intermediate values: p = 7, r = 4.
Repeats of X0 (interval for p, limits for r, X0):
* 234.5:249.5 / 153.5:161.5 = 10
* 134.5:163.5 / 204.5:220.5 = 38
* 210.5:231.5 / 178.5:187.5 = 30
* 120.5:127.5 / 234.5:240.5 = 5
